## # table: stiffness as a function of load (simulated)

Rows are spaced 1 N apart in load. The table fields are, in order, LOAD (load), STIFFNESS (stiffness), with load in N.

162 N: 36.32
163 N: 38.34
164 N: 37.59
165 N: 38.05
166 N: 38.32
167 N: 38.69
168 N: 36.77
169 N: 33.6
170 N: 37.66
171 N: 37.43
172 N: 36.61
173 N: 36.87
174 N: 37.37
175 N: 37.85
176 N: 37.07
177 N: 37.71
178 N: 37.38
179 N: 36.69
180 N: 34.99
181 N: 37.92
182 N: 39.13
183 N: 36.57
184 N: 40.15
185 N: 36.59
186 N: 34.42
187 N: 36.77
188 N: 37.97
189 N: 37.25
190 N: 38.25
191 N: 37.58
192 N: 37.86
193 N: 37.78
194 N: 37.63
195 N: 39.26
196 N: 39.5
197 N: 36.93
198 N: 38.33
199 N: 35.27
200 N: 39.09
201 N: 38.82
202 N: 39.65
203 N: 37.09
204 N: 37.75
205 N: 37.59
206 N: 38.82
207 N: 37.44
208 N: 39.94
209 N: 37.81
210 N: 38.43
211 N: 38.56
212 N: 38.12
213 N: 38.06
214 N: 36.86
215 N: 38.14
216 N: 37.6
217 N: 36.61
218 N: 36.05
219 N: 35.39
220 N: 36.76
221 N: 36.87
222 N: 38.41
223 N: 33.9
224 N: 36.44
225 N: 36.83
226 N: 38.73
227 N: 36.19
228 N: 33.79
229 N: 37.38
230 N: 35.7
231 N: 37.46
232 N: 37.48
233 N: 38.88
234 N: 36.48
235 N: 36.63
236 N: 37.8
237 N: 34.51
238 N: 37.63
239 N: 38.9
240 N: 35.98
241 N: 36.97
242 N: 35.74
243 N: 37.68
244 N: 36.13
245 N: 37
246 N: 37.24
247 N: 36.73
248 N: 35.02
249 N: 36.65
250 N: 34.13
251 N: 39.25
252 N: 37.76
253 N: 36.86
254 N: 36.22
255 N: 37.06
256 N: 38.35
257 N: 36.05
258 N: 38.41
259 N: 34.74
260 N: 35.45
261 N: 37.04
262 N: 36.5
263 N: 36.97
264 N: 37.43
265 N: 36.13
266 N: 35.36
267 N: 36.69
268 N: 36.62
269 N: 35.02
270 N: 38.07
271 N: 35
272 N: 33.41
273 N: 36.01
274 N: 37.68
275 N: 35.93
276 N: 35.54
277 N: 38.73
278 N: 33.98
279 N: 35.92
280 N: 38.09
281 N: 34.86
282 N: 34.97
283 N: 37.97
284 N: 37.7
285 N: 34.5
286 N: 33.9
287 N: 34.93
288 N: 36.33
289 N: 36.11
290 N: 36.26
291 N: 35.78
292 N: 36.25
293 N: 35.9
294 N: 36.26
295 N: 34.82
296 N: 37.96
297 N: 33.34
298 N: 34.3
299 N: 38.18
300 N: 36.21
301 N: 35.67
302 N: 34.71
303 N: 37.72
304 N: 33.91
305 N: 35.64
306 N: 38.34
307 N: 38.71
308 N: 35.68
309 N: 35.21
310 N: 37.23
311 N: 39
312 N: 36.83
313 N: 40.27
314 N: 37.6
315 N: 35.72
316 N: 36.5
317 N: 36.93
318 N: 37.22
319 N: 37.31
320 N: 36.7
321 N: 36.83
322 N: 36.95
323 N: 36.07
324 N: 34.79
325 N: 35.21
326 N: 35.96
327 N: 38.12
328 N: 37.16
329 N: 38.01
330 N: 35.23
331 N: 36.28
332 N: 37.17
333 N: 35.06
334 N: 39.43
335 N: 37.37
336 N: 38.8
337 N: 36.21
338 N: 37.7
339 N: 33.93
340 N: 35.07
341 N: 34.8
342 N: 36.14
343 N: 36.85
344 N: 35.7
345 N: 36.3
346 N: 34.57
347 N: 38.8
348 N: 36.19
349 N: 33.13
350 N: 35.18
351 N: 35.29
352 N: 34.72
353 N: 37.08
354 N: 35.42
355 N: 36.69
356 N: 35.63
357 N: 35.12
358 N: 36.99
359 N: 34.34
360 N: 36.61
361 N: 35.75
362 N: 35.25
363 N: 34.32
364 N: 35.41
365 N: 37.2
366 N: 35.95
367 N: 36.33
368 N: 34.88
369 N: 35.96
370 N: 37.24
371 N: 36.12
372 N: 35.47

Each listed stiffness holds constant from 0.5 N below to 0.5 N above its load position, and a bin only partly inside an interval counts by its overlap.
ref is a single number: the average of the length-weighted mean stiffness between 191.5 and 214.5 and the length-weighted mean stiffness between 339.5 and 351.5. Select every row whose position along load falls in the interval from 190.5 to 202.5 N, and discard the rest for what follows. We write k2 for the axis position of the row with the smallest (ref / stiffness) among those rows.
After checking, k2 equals 202 N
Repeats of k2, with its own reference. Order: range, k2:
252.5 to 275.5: 258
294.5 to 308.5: 307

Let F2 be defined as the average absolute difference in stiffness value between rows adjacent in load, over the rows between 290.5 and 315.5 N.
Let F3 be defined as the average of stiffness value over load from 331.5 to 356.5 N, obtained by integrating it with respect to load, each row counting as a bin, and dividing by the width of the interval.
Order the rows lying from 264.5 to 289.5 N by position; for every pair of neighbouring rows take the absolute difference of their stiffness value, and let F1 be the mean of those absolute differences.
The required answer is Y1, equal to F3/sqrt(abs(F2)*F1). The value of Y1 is 19.1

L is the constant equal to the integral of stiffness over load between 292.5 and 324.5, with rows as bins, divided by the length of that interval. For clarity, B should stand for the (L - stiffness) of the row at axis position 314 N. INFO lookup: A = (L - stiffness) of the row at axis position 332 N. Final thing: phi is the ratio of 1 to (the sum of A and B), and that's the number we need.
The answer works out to -0.6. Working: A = -0.7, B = -1.1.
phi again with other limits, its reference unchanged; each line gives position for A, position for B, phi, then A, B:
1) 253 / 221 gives -1.4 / -0.3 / -0.4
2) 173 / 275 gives 4.3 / -0.4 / 0.6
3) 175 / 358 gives -0.6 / -1.3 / -0.5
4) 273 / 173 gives 6.6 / 0.5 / -0.4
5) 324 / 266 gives 0.3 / 1.7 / 1.2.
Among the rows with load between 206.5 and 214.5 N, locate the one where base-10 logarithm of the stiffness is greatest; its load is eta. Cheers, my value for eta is 208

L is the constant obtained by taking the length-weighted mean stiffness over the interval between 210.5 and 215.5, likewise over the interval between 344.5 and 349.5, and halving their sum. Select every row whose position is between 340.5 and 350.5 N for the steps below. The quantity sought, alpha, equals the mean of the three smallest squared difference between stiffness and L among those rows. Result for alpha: 0.27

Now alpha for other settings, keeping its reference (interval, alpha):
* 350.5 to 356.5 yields 0.54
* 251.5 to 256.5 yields 0.15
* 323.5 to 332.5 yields 0.17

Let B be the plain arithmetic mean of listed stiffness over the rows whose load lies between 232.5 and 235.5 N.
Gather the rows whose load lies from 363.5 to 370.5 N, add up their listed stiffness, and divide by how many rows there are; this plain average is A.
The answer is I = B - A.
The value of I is 1.2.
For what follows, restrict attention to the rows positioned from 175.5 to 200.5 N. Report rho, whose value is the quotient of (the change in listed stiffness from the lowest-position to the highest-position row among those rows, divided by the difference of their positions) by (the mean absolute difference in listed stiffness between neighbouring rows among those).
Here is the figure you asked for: 0.05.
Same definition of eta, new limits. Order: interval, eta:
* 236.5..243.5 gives 239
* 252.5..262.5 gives 258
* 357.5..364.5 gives 358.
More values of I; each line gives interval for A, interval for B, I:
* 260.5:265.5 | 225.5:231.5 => -0.3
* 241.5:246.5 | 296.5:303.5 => -1.0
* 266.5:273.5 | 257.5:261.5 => 0.6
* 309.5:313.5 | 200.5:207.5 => -0.2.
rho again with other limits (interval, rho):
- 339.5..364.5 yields 0.01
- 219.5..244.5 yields -0.01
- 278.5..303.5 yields 0.05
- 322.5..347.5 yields 0.07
